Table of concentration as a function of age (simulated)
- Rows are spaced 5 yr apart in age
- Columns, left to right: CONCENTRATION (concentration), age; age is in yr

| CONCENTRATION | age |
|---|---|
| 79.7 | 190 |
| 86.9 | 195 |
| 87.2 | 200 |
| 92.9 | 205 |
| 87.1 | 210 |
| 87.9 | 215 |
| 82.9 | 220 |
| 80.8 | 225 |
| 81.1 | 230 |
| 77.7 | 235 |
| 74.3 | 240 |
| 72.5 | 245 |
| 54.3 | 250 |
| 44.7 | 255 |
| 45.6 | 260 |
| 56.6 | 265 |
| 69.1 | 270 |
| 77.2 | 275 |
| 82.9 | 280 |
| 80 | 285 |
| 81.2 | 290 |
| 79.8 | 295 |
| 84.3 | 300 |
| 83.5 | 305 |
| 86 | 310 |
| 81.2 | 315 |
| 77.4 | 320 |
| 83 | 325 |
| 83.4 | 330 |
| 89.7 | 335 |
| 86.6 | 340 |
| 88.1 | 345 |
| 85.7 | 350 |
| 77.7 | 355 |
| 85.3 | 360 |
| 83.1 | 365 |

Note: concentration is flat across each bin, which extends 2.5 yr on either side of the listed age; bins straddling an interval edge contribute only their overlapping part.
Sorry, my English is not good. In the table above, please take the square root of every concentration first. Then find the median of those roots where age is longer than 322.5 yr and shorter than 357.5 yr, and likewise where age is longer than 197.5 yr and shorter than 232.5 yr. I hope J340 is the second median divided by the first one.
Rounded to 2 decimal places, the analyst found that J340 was 1.01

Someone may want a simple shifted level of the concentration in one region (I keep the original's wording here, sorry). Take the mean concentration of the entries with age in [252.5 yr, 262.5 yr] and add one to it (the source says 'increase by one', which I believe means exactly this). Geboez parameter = 46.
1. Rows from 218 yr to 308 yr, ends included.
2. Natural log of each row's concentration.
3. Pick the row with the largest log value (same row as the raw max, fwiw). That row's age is 300 yr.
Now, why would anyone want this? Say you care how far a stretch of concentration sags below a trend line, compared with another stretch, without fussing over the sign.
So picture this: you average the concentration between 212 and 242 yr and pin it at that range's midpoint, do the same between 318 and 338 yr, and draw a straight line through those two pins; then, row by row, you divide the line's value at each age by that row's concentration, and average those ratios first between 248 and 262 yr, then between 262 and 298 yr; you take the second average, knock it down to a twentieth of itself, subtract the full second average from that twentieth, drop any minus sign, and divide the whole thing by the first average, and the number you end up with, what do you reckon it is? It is 0.62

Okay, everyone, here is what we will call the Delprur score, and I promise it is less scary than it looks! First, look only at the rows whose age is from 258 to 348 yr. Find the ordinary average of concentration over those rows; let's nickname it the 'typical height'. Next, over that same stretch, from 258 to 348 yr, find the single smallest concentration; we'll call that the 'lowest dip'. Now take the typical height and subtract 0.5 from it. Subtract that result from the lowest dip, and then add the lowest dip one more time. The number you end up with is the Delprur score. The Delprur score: 13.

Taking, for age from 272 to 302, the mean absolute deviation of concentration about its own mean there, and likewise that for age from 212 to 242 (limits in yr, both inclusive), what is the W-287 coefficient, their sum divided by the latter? 1.6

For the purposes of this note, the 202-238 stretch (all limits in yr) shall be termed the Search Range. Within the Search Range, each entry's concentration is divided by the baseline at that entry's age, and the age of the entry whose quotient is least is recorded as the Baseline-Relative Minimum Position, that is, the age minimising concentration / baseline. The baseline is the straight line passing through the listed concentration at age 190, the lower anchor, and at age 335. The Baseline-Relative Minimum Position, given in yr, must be 235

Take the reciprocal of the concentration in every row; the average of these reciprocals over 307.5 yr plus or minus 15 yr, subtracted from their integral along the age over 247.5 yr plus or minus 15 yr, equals 0.50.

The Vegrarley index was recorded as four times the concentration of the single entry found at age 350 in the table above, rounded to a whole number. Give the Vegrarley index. 343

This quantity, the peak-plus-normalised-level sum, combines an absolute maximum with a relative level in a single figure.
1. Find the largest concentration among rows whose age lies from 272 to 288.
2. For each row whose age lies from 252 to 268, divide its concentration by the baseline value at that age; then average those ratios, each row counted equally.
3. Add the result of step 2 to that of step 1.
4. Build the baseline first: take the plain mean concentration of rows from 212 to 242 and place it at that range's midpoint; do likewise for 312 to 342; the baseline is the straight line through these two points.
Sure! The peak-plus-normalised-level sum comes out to 83.5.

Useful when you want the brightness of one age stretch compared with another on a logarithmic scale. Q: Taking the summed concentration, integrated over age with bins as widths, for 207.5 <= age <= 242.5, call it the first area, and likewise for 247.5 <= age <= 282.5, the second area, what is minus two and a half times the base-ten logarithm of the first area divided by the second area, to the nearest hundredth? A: -0.31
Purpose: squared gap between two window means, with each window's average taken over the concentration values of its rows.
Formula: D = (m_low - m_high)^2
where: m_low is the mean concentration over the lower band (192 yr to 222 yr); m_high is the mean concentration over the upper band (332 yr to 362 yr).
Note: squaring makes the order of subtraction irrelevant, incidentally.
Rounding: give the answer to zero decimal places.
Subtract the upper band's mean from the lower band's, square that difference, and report 4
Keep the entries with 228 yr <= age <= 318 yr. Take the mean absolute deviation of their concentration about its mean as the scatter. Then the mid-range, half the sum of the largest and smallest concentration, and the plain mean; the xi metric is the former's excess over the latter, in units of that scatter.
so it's -0.72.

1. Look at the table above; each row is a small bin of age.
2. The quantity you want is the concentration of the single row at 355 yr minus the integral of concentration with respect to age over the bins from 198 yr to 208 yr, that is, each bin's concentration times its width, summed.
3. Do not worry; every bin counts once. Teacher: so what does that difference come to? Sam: -823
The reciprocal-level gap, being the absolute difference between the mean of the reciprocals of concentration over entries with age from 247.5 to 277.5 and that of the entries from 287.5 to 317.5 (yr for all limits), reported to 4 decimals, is 0.0059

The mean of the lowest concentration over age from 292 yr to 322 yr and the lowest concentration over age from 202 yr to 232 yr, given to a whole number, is 79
